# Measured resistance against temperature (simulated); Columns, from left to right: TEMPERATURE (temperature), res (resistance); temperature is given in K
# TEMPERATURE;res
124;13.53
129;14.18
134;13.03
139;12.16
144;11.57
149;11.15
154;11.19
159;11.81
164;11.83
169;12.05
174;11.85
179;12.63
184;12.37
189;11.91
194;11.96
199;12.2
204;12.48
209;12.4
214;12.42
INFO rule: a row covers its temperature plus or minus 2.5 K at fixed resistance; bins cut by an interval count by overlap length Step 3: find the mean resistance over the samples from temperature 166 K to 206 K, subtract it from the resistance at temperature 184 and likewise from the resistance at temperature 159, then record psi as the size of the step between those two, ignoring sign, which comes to 0.56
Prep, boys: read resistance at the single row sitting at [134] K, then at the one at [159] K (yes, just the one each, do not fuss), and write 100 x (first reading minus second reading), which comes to 122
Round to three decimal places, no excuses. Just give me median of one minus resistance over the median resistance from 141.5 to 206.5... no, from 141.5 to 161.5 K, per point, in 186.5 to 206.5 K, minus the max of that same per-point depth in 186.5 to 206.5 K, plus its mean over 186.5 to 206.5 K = -0.082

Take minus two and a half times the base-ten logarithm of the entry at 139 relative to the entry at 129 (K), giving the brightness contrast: 0.17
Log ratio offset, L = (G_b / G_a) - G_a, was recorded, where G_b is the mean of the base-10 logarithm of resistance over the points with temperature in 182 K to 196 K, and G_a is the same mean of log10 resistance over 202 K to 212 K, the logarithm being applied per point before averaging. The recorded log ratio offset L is -0.1065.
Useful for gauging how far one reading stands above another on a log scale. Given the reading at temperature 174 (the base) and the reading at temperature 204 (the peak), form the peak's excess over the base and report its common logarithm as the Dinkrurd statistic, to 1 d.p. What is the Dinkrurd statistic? -0.2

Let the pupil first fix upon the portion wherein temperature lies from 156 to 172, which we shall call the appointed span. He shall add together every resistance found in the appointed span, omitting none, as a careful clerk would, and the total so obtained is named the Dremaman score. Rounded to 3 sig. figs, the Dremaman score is 35.7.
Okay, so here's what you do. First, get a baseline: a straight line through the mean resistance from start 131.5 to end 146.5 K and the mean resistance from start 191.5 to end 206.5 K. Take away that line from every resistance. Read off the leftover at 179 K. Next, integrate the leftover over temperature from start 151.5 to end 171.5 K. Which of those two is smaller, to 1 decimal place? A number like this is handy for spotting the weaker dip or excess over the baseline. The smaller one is -10.4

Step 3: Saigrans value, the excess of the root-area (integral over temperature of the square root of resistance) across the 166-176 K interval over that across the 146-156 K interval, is 1.1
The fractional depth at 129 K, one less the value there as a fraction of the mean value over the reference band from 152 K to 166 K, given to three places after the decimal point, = -0.221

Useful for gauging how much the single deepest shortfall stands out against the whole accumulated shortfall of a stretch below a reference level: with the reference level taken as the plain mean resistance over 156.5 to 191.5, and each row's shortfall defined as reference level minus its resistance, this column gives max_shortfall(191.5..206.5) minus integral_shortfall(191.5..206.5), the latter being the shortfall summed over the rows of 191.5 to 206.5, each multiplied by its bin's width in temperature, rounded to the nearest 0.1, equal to 2.3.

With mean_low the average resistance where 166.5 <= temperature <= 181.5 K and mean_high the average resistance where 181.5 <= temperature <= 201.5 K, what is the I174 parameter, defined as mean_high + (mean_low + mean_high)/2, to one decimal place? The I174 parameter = 24.3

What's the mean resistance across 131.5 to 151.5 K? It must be 12.0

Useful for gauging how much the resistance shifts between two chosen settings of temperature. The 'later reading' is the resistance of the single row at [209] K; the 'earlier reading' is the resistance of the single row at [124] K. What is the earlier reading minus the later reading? 1.1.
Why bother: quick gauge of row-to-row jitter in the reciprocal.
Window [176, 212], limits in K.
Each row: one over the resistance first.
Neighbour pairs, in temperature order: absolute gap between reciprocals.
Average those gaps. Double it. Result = 0.0030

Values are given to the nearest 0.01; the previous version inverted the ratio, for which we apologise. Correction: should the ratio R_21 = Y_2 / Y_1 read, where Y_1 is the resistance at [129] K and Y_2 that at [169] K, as 0.85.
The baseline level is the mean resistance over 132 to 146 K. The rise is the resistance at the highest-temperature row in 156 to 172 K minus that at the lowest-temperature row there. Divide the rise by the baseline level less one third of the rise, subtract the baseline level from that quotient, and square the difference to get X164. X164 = 150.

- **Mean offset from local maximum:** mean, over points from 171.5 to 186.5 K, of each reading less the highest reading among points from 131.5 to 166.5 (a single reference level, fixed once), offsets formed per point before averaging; -0.7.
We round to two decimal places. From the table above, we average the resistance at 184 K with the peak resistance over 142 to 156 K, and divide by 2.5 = 4.79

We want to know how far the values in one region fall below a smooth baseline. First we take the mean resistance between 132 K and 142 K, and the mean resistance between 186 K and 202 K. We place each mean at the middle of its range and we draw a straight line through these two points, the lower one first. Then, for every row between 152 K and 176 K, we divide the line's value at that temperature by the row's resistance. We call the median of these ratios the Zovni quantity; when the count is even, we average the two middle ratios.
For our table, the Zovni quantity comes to 1.04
